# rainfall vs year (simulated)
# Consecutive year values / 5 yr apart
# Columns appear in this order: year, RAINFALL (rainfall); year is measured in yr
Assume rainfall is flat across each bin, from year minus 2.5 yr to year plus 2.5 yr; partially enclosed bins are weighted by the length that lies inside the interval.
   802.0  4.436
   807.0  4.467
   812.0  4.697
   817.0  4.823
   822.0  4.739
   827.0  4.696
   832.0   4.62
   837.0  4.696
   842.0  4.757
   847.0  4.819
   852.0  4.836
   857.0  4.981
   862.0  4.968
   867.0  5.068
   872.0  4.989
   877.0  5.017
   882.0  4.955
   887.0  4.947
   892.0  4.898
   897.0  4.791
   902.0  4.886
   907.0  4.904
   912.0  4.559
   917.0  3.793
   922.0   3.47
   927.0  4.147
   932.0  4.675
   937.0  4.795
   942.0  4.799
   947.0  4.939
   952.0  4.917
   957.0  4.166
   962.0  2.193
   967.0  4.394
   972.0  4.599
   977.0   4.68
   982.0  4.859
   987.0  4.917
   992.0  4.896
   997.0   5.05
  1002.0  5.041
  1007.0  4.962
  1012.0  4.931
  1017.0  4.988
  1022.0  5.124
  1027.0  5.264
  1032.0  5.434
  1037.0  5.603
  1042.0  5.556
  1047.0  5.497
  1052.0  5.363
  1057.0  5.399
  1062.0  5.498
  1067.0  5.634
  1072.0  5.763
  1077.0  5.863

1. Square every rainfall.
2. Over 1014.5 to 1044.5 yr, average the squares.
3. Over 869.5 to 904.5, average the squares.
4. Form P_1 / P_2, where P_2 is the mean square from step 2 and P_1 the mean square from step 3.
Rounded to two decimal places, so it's 0.85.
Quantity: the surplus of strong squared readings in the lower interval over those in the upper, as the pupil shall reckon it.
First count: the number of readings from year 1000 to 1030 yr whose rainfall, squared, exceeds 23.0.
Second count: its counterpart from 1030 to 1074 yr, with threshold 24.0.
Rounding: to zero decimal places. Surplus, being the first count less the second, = -3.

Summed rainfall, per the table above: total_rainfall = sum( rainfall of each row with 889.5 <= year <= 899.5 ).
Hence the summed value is 9.7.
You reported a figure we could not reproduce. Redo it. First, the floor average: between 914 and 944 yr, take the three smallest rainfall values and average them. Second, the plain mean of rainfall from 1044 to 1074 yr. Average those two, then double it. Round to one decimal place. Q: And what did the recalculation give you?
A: 9.3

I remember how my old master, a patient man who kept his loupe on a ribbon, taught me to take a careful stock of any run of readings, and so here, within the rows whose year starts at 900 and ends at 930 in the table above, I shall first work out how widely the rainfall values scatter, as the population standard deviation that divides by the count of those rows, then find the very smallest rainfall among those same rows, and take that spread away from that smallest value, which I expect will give 2.93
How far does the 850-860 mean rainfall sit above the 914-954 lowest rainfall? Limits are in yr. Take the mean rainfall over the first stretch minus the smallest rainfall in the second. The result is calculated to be 1.4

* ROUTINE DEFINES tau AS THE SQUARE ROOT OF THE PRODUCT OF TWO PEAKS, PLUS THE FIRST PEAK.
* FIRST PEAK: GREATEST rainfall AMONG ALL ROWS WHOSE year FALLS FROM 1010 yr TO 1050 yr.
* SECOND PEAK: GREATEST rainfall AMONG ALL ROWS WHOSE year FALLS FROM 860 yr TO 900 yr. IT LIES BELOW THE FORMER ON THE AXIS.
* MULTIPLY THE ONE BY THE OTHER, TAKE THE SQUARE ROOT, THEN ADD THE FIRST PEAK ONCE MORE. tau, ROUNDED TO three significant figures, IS 10.9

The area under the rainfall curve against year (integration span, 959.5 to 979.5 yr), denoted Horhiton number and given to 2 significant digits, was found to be 79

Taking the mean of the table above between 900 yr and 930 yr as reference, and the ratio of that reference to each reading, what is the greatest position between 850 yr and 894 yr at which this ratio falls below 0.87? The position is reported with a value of 887.0 yr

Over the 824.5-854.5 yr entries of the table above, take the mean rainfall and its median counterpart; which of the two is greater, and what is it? 4.7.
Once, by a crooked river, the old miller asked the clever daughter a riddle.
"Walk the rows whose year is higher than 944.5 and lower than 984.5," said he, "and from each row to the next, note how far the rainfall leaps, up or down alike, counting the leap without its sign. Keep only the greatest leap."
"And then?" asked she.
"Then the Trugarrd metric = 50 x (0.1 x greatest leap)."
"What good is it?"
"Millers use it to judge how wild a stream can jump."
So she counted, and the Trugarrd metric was 11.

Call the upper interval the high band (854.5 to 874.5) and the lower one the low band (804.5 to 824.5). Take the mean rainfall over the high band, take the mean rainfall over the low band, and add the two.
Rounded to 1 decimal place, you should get 9.7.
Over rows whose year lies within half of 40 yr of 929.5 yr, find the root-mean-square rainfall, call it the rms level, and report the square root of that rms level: 2.104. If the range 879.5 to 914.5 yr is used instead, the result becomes 2.202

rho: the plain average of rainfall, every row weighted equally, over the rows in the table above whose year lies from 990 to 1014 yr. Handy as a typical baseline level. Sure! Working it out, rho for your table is 4.98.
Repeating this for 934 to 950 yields 4.84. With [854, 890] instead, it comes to 4.99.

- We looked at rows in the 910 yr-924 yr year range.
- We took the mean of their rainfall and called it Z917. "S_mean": 3.9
